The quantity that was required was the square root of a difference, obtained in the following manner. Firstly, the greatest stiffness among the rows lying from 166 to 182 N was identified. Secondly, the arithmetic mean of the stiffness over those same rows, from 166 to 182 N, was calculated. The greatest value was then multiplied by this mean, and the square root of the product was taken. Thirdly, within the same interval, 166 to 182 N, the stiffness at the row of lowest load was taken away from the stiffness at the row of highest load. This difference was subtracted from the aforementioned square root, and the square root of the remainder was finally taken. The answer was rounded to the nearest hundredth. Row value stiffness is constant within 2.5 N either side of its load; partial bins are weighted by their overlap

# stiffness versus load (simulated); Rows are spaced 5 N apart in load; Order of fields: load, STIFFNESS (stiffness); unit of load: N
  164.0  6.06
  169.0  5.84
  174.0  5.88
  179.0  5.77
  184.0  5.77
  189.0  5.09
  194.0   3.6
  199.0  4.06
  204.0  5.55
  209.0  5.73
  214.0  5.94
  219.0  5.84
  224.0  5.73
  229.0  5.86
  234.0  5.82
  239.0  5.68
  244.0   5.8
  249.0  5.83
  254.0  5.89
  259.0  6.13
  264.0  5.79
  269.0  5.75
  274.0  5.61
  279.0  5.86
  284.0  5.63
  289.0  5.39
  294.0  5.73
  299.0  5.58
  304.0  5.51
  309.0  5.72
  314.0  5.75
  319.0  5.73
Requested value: 2.43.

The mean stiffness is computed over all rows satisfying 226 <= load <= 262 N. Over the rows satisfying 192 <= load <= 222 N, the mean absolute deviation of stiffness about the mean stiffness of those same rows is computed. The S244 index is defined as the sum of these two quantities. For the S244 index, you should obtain 6.72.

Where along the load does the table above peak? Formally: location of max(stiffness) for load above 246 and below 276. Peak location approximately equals 259.0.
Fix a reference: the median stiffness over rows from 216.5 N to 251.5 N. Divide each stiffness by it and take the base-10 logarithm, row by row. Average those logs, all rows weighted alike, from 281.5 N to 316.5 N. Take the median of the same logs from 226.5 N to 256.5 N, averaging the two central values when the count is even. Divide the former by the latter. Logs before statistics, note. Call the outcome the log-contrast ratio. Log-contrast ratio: -42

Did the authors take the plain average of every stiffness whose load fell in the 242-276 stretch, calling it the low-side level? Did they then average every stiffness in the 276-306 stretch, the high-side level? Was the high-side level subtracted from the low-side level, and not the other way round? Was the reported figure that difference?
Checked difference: 0.21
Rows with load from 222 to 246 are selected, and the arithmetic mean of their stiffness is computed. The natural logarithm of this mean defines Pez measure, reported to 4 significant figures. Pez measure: 1.754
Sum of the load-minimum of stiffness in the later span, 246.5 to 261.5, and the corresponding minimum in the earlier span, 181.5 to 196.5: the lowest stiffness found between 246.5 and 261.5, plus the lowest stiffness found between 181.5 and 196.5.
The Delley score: 9.4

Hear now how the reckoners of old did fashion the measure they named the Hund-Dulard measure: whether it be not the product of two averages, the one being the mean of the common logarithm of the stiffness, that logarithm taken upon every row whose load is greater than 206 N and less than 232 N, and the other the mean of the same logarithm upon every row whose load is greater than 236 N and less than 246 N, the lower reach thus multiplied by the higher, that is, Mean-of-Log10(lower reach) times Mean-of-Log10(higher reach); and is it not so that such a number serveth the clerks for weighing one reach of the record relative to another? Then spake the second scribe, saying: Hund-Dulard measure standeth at 0.580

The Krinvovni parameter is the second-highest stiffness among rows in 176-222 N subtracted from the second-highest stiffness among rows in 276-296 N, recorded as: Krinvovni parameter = -0.11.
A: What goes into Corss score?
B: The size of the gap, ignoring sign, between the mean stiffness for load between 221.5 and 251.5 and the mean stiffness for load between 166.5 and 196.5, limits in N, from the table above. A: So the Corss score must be 0.46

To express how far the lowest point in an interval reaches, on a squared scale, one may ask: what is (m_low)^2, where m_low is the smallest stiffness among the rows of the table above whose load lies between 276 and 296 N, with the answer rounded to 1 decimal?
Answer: 29.1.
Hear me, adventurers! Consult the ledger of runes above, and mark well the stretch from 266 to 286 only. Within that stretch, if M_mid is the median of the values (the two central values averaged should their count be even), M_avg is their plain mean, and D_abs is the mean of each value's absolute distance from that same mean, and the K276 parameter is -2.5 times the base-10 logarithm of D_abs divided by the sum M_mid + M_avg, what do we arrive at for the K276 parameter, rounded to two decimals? 5.23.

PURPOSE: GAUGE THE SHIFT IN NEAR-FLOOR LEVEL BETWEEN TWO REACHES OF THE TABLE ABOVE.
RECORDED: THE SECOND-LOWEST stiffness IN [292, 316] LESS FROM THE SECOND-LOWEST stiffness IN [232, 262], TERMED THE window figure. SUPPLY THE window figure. 0.22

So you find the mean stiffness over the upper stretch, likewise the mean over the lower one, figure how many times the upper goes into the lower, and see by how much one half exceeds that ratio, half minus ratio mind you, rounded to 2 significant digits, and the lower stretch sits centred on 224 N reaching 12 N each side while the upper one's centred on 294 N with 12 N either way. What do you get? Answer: -0.55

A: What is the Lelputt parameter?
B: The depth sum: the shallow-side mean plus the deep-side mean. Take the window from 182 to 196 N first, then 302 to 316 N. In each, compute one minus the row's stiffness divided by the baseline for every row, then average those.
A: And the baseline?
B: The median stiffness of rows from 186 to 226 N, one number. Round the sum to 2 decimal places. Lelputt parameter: 0.14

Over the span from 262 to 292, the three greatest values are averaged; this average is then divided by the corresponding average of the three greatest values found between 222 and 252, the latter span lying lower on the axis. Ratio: 0.99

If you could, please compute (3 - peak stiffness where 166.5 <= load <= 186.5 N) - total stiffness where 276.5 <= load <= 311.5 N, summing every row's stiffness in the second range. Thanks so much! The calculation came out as -42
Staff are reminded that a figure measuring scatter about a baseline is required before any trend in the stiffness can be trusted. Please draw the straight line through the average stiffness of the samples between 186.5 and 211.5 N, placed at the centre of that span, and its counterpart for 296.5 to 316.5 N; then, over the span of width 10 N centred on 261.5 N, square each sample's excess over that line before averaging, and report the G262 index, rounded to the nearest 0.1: 0.5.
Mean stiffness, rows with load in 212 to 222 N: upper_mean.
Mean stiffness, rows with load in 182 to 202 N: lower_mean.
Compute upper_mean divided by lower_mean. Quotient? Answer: 1.27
